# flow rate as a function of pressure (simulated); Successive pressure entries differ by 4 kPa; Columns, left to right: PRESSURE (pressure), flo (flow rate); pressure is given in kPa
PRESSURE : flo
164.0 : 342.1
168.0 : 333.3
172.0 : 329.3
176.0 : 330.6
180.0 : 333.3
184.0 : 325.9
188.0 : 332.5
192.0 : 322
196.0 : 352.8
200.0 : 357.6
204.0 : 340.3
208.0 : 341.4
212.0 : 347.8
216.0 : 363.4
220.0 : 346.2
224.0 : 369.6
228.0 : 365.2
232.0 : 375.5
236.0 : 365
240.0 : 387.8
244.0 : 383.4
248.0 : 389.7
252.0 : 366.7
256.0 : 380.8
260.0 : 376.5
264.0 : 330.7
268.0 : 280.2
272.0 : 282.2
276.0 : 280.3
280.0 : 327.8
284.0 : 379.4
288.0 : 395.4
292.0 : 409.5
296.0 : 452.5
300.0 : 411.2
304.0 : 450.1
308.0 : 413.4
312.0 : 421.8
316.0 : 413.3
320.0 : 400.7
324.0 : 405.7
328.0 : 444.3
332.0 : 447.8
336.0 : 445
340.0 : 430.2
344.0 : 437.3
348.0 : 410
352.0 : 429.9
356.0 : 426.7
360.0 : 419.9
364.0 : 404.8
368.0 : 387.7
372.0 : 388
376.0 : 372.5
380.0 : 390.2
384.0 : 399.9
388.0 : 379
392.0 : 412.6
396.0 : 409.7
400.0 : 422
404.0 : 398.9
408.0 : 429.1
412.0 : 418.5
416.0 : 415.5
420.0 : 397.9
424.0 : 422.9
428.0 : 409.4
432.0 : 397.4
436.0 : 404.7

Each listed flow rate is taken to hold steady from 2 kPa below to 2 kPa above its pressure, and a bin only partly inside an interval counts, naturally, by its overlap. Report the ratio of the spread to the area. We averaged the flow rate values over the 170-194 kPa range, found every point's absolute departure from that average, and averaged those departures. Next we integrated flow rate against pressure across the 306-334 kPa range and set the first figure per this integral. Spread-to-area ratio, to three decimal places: 0.000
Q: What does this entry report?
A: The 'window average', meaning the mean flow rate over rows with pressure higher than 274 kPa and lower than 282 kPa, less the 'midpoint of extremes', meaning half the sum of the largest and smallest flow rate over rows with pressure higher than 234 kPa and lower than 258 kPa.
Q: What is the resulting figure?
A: -73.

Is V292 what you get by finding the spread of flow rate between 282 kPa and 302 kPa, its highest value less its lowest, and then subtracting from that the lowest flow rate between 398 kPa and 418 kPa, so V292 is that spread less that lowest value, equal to -326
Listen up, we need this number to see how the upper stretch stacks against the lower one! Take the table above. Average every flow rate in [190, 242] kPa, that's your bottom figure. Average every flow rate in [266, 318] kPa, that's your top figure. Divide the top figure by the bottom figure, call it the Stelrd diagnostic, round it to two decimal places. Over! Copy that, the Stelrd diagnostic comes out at 1.06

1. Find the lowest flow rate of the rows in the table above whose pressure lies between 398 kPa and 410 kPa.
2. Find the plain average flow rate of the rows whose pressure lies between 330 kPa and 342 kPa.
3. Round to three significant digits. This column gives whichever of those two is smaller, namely 399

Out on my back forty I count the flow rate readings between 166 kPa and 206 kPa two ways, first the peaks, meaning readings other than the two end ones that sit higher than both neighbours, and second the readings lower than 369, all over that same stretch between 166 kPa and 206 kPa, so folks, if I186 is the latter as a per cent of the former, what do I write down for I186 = 333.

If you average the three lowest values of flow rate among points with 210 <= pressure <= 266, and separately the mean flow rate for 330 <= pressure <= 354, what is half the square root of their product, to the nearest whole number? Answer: 192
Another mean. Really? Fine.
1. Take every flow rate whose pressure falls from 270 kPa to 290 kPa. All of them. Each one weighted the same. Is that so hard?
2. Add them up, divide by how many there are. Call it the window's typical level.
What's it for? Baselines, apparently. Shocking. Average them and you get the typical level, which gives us 333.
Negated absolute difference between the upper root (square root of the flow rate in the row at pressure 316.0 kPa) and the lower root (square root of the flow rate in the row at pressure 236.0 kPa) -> -1.2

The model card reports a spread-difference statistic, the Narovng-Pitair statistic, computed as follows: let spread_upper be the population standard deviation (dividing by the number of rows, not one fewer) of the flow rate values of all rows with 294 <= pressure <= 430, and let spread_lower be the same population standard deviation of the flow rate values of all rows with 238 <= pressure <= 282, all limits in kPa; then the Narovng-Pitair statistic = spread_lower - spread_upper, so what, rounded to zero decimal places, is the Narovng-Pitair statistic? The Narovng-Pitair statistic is 24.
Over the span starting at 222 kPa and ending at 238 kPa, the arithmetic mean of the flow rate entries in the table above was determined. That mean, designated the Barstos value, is 369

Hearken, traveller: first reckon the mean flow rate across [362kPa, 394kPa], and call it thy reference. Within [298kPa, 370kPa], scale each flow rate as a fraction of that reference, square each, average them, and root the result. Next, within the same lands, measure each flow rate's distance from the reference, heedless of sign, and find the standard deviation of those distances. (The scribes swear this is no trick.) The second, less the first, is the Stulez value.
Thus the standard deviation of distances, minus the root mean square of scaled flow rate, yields 16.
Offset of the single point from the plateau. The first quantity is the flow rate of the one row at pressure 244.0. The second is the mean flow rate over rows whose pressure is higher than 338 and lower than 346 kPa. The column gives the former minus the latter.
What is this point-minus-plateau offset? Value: -50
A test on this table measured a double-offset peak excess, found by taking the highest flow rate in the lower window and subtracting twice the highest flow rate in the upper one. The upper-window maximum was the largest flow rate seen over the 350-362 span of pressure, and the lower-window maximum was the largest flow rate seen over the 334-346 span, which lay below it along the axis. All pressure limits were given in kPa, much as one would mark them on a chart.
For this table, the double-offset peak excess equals -415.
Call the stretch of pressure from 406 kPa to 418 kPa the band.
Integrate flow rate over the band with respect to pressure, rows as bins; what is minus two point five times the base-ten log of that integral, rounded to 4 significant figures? -9.259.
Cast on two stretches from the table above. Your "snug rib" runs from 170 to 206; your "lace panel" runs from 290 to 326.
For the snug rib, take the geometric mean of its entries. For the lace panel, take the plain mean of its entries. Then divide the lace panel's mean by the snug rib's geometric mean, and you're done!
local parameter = 1.25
